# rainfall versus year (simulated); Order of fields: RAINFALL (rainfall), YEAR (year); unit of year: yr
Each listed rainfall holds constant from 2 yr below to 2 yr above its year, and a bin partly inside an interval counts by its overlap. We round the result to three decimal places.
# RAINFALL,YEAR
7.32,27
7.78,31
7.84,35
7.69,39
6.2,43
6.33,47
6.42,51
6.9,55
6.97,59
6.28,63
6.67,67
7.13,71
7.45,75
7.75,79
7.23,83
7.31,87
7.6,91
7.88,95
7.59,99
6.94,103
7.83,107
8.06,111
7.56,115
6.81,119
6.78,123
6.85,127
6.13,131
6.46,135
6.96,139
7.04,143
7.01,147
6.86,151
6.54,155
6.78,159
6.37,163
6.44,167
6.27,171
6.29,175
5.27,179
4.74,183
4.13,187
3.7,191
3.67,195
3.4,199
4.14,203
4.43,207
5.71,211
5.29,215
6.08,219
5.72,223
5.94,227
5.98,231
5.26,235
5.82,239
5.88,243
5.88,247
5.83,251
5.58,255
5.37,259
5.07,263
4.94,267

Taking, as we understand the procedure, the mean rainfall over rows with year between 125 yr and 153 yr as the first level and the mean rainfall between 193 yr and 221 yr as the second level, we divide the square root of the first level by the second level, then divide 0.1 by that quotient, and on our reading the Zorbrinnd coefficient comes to 0.180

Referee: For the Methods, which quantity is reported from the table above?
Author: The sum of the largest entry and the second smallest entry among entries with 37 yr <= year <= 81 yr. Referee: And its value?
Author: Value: 14.0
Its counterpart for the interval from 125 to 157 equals 13.5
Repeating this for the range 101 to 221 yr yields 11.7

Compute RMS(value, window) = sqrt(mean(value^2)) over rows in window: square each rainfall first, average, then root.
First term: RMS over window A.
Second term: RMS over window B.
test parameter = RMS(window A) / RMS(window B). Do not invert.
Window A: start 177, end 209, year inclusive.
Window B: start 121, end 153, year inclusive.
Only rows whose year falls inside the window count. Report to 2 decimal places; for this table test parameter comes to 0.62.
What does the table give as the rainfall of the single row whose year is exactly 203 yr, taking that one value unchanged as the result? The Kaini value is 4.14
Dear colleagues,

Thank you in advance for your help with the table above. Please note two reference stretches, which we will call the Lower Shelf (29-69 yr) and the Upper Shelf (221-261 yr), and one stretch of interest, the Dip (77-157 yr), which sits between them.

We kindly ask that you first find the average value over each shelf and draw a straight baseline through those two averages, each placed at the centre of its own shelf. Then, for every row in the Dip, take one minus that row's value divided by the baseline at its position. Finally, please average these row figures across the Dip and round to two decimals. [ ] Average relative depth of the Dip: -0.10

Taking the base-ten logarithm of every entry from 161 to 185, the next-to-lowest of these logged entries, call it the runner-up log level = 0.72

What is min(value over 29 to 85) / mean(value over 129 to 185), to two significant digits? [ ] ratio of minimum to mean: 0.97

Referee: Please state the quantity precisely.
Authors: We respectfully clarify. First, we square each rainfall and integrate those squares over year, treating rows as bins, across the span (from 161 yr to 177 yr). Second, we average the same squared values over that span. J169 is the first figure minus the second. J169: 603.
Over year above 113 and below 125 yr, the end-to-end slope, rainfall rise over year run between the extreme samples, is -0.10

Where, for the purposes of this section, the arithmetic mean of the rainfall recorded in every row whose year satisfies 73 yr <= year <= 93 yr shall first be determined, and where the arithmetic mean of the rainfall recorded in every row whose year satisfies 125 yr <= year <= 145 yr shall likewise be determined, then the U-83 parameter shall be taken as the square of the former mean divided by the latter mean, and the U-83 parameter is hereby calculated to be 8.3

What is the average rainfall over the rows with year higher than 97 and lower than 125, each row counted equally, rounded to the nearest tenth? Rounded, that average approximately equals 7.4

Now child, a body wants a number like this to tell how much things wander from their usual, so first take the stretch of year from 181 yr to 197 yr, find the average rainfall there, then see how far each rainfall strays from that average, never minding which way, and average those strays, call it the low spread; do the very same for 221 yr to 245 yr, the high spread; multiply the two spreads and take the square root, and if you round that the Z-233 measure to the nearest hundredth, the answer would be 0.26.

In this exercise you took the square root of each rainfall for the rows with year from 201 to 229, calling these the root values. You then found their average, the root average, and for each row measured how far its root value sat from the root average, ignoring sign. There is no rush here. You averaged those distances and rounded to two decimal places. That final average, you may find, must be 0.13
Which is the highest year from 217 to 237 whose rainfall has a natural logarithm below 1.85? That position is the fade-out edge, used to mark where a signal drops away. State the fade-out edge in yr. 235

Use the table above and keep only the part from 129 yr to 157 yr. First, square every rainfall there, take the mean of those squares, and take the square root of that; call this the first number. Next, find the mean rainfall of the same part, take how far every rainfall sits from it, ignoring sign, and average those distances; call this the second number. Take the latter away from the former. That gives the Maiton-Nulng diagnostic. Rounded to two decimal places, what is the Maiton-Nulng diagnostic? 6.43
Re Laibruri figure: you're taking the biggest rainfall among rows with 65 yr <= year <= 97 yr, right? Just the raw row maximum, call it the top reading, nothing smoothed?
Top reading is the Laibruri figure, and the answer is 7.88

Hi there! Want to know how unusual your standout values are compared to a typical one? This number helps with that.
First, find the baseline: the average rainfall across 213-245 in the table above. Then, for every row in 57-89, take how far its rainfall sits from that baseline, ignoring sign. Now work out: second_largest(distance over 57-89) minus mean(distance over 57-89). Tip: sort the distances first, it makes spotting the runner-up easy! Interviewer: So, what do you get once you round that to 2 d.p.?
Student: 0.35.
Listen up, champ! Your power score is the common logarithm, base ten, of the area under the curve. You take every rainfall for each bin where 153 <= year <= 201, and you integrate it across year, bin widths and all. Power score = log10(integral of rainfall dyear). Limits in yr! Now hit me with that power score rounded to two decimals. 2.41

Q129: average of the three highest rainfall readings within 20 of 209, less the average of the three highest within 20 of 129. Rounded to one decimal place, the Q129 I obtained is -1.6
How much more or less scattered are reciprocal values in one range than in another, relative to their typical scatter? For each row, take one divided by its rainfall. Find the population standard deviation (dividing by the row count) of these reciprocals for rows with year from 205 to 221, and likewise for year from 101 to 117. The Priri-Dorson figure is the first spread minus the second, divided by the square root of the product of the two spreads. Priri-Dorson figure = 1.2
